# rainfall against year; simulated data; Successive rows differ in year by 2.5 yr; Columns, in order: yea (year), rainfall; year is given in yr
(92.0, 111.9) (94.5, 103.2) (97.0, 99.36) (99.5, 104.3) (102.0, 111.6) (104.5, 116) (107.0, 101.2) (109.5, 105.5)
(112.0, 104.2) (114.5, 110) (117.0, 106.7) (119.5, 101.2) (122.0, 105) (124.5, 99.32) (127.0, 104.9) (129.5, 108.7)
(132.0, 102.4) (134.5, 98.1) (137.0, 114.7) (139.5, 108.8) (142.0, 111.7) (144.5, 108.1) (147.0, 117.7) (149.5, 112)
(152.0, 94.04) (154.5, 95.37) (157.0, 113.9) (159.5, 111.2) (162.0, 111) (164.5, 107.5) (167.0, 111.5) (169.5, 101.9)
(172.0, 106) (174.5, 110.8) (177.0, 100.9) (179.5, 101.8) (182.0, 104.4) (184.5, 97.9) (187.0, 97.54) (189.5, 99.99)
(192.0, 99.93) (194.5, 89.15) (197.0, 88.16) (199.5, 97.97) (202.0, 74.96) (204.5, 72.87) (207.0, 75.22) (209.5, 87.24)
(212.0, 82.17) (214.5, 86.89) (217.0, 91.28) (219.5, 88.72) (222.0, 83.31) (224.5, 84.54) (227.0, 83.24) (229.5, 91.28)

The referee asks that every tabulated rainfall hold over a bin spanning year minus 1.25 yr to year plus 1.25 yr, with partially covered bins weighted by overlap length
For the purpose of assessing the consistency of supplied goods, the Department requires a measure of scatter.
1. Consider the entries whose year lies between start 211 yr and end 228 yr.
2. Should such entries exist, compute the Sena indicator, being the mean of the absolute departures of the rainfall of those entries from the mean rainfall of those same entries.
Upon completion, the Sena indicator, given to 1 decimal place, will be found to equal 2.8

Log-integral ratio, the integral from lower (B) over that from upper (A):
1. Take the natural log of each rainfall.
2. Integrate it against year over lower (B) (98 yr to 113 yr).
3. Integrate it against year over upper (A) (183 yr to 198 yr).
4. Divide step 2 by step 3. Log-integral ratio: 1.0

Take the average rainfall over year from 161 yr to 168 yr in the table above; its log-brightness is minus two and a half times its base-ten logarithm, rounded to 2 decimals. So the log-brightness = -5.10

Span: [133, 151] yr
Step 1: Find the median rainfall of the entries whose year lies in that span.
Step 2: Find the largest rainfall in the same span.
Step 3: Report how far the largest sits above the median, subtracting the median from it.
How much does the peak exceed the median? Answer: 6.0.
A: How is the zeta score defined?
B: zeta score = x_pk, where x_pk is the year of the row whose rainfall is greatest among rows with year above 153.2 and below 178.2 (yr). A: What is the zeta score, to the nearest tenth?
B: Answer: 157.0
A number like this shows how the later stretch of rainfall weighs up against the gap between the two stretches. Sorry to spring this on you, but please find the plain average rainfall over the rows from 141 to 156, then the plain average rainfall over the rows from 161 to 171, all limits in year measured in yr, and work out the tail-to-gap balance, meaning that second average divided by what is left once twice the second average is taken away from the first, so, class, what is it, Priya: -0.99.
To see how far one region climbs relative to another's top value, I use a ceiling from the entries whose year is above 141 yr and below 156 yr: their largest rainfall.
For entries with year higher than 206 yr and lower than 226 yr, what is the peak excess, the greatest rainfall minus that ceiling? -26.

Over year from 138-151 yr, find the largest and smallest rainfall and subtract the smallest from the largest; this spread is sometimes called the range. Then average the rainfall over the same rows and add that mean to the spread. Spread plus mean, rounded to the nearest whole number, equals 121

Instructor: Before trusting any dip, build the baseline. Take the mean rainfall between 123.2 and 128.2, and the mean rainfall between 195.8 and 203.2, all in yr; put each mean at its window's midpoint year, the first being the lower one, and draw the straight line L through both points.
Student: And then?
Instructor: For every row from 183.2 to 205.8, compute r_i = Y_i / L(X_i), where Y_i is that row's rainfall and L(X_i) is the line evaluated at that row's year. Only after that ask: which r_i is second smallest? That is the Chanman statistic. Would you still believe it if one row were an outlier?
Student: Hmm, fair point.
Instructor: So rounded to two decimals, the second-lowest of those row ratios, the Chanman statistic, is 0.87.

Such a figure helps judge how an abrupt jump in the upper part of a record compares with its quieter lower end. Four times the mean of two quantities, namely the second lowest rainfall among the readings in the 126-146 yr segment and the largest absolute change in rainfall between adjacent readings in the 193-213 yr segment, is 251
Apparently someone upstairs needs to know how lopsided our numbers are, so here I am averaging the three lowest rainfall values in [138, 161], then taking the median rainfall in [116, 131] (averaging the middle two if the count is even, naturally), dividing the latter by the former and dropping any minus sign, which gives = 1.1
